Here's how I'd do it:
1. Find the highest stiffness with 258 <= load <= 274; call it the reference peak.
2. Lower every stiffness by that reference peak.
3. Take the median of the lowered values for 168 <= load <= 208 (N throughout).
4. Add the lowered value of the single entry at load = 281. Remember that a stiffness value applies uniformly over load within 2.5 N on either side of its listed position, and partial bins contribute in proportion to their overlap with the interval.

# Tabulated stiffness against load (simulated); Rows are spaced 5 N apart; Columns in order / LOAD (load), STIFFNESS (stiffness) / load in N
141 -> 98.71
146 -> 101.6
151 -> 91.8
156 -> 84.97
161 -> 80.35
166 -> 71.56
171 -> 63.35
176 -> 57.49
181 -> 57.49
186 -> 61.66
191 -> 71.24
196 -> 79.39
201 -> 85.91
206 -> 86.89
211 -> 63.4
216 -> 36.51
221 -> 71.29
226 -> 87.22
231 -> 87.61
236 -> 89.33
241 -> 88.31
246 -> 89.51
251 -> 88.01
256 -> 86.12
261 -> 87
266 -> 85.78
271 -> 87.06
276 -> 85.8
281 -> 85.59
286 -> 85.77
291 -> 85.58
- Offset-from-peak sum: -21.2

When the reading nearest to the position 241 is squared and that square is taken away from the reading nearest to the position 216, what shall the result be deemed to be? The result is -7762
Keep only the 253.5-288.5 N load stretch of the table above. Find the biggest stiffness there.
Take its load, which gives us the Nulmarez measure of 271 N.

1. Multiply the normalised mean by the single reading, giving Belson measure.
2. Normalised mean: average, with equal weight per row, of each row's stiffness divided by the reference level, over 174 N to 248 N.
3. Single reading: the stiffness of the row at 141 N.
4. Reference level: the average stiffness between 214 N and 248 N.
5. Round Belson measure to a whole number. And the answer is 93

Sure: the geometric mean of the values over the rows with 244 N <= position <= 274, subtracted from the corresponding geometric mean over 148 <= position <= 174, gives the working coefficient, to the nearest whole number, -9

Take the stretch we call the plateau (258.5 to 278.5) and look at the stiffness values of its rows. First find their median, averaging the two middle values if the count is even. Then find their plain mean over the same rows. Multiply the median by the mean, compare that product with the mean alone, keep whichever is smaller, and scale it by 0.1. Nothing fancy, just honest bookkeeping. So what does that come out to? 8.6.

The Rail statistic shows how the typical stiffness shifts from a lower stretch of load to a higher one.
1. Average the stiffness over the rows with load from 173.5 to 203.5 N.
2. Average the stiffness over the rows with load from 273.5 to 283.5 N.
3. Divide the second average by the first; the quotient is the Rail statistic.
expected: 1.24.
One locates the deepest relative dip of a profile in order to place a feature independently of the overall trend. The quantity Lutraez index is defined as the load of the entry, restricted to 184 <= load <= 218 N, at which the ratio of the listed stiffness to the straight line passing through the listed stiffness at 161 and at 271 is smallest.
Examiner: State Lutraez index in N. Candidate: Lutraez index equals 216 N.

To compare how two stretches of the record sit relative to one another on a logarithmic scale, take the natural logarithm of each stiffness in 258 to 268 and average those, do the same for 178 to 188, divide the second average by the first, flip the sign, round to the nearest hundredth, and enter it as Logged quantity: -0.92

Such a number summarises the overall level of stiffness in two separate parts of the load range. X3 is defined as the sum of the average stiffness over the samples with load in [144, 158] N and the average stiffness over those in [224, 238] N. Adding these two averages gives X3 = 181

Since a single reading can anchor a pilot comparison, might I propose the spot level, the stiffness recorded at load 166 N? 71.56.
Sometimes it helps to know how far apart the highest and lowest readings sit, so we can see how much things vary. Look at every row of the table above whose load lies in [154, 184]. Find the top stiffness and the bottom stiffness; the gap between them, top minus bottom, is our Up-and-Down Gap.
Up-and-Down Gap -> 27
